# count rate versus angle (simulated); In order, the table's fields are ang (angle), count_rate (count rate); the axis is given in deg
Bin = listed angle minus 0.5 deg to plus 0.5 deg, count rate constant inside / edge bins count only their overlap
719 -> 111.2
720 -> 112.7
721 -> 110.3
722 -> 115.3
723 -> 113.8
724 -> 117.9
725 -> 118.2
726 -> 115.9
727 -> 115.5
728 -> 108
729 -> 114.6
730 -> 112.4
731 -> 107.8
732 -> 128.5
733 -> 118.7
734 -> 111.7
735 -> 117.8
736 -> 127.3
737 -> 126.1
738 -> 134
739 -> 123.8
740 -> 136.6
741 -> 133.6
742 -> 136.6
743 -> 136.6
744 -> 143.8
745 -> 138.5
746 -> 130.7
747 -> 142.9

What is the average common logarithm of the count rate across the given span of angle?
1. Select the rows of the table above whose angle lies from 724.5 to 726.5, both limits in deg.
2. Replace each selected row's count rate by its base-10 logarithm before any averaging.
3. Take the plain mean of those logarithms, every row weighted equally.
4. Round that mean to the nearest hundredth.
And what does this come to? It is 2.07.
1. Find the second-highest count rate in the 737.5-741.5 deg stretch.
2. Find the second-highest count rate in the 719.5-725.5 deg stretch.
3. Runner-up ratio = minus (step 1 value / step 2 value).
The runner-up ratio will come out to -1.14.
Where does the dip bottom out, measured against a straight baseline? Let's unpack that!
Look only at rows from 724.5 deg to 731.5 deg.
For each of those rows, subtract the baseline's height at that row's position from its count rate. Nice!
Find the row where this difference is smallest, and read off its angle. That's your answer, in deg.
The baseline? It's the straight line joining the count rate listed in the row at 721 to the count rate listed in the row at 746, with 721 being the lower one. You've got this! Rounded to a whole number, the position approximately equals 731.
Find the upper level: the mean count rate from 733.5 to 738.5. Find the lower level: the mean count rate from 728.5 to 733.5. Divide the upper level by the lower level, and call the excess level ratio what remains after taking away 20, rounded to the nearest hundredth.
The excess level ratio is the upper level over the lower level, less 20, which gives -18.94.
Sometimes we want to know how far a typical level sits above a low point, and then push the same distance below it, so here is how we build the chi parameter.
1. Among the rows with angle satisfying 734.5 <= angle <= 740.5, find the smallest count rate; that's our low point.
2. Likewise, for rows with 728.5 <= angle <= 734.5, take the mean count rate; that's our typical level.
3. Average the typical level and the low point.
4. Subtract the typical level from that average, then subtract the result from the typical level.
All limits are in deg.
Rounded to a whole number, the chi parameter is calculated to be 115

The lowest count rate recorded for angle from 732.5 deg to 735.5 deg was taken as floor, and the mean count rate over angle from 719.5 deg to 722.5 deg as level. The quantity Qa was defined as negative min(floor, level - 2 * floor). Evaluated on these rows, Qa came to 111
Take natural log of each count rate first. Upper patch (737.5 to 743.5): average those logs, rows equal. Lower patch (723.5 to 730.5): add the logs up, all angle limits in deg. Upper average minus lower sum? -28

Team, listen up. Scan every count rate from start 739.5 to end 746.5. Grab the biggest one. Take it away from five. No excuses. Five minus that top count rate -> -139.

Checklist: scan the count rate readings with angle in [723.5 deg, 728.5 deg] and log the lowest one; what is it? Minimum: 108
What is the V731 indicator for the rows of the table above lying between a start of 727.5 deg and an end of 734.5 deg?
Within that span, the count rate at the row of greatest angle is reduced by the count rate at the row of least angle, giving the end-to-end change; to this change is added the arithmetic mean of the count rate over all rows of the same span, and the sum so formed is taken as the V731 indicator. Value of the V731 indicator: 118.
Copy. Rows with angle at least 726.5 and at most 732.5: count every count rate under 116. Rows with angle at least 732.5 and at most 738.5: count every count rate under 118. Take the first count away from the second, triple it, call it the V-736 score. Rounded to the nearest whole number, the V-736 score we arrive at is -9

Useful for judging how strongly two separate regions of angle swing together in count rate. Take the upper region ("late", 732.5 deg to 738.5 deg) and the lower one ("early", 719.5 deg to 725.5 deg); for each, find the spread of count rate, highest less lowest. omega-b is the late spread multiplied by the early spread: 176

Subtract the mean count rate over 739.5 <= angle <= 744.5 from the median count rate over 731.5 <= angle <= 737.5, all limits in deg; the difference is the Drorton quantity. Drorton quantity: -15.0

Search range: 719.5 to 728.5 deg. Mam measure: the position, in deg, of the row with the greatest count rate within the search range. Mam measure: 725 deg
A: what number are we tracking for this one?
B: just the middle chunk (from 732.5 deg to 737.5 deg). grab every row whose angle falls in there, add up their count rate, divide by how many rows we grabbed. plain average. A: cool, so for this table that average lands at 120.3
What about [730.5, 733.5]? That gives 118.3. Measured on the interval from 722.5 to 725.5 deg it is 116.6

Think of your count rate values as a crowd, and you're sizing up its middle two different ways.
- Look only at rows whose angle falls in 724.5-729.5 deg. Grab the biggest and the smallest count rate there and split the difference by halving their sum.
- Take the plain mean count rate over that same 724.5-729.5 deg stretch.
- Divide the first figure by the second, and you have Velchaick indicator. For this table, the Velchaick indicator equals 0.99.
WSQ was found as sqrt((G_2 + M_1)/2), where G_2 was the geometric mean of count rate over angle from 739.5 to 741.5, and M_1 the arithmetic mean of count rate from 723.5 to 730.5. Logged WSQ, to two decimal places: 11.17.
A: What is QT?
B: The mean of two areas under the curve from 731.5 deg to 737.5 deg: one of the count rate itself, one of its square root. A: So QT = 398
